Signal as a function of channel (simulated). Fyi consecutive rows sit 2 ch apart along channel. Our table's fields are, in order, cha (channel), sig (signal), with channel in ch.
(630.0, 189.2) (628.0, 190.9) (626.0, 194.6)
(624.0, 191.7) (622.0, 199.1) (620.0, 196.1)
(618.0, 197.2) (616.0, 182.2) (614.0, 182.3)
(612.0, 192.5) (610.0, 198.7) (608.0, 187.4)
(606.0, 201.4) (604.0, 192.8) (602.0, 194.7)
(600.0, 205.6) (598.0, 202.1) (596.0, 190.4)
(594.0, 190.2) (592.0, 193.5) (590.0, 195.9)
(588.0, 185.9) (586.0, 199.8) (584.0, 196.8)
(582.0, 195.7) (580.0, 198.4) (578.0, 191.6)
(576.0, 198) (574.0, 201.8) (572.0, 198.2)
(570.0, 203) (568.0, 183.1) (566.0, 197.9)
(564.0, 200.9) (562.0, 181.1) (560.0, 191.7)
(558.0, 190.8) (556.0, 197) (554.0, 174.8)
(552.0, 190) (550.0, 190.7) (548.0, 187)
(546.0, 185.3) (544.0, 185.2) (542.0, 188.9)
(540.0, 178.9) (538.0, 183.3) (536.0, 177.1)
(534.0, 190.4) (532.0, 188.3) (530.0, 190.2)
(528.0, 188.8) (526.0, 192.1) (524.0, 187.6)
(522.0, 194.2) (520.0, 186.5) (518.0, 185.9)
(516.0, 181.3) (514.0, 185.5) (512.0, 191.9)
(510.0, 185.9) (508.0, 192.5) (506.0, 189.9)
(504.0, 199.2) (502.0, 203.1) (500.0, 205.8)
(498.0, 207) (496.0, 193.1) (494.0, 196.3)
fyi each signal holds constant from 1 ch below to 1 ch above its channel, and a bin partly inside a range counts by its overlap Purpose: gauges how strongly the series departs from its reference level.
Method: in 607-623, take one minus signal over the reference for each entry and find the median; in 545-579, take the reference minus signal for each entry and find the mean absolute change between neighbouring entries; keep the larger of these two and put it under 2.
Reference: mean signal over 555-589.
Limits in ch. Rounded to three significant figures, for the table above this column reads 0.233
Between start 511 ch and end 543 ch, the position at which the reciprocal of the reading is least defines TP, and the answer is 522.0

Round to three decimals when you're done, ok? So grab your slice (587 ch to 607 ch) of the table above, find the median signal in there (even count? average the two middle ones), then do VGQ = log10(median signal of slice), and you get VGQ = 2.288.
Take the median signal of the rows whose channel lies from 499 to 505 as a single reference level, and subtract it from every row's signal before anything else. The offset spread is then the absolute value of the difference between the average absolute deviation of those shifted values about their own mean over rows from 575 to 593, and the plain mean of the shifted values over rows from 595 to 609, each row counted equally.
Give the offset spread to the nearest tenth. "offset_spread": 9.9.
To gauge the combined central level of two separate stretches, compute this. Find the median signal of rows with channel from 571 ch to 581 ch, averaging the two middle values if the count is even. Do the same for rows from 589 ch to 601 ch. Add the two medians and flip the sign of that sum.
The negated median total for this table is -393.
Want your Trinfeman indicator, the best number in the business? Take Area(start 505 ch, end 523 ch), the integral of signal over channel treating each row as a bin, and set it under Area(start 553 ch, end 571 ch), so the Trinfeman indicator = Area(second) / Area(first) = 1.02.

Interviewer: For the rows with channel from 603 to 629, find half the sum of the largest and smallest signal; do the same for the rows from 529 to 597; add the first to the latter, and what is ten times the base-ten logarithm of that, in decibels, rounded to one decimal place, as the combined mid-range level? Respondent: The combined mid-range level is 25.8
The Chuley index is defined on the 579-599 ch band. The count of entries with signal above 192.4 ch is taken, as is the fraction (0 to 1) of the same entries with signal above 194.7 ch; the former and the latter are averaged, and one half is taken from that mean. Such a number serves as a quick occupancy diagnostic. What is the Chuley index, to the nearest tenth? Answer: 3.3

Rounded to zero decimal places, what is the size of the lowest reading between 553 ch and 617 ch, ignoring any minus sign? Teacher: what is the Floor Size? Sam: 175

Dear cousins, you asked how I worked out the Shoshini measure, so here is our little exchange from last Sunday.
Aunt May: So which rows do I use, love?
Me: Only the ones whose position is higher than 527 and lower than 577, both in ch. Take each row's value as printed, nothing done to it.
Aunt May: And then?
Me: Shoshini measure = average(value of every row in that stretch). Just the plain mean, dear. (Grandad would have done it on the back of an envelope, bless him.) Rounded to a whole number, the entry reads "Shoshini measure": 190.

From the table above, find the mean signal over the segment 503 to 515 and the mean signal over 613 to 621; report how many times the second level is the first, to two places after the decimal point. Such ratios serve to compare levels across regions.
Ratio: 0.99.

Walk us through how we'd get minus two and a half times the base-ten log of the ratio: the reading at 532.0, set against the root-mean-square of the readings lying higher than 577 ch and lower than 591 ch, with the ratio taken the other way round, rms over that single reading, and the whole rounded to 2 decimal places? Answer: -0.04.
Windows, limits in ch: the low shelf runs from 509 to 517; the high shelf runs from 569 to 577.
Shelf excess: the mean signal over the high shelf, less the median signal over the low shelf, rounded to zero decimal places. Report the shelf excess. 15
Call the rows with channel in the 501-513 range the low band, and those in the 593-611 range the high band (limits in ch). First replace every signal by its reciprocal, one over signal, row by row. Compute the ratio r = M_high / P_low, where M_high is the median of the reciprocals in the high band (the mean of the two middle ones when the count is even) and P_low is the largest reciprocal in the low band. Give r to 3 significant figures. 0.955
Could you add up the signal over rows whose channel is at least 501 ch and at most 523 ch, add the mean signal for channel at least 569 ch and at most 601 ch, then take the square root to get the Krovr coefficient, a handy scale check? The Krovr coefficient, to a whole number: 48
